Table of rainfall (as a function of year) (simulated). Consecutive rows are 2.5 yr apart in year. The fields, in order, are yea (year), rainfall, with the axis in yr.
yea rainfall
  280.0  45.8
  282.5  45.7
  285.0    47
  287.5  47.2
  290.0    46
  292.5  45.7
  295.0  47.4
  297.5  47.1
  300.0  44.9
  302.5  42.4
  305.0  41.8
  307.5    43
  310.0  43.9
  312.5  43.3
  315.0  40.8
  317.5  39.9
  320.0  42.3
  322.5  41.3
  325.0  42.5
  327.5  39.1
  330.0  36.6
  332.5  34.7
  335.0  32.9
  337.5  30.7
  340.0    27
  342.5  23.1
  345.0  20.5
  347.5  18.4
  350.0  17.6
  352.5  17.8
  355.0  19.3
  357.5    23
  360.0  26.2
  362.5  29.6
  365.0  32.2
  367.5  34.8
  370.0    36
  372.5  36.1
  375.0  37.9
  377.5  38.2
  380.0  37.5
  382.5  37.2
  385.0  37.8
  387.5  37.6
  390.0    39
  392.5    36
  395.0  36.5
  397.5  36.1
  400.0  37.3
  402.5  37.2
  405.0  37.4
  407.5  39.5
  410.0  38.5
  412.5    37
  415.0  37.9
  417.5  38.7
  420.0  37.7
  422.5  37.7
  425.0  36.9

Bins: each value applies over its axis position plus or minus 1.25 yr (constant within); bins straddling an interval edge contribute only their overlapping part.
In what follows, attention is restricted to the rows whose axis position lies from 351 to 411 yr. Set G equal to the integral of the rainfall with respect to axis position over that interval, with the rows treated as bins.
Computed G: 2042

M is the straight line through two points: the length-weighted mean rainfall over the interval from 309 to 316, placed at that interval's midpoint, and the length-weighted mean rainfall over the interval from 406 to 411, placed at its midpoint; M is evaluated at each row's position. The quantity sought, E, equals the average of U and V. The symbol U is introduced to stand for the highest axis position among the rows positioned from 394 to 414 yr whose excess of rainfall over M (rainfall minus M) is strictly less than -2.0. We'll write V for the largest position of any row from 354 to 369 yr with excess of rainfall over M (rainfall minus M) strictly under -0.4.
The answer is 382.5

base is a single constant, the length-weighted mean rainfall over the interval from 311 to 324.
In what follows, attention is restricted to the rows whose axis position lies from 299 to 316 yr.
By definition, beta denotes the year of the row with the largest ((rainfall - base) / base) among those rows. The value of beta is 300.0 yr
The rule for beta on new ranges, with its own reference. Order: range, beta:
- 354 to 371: 370.0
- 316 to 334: 325.0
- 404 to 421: 407.5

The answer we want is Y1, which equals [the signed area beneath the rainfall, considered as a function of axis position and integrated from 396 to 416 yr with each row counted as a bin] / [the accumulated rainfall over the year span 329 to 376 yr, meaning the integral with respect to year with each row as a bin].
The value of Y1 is 0.6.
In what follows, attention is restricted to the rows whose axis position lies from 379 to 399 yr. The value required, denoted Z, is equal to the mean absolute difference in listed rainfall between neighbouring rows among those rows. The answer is 0.9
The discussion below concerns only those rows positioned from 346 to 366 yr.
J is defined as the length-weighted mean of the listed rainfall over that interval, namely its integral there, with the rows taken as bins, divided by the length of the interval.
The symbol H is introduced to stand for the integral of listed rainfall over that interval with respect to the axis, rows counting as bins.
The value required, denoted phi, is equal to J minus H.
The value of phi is -434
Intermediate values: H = 457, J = 23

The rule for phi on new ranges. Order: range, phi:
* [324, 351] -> -763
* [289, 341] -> -2074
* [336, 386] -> -1422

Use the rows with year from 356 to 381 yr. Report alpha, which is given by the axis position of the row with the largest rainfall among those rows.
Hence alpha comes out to 377.5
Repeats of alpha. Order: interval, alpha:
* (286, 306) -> 295.0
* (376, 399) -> 390.0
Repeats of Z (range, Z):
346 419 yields 1.3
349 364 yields 2.4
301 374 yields 2.0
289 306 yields 1.3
